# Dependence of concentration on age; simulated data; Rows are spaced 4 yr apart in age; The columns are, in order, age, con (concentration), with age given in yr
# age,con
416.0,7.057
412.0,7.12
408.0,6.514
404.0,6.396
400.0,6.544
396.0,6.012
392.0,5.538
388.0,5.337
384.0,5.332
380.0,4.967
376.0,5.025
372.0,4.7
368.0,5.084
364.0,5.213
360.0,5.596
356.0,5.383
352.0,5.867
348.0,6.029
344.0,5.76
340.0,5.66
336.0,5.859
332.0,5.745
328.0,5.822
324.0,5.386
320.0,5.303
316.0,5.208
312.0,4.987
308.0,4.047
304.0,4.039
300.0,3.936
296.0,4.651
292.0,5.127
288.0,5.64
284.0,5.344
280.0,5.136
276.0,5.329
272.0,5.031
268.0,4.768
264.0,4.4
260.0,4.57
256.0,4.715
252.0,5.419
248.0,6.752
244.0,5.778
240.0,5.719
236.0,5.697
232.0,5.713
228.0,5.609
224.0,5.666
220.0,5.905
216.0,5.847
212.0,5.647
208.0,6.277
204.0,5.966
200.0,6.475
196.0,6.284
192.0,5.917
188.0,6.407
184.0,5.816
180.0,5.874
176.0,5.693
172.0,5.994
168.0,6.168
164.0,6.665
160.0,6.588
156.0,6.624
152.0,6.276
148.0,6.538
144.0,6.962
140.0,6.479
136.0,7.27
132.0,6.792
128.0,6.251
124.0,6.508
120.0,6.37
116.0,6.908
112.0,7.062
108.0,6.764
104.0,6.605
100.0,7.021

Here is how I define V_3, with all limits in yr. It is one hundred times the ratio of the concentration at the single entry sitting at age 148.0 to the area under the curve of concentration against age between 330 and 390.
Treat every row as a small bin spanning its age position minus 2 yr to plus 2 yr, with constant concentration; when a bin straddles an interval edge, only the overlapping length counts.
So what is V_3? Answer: 2.00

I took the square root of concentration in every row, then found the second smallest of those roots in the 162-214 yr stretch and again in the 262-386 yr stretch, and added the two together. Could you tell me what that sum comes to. 4.40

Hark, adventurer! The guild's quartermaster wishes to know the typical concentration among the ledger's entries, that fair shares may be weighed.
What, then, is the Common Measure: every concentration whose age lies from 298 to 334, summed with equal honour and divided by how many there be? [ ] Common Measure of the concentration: 4.94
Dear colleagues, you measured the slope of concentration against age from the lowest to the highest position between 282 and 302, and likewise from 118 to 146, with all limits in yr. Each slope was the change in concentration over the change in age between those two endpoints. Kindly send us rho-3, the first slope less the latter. -0.11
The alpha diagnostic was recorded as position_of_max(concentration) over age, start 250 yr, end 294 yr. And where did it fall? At 288.0 yr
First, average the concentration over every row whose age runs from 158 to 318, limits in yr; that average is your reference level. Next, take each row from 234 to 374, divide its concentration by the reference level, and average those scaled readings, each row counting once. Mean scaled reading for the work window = 0.95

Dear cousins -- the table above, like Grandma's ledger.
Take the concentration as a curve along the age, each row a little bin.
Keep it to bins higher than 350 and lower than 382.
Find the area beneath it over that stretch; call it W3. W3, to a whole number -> 167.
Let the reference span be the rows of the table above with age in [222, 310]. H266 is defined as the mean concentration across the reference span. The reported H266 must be 5.1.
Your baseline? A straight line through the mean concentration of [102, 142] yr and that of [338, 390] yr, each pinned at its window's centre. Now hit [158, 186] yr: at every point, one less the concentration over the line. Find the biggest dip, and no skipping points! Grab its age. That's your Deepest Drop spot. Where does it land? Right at 176.0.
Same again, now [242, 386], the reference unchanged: 300.0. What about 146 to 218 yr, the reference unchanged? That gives 176.0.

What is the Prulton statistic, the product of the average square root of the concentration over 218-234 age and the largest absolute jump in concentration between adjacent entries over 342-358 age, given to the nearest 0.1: 1.2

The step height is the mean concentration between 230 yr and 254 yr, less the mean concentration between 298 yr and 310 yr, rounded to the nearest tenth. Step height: 1.8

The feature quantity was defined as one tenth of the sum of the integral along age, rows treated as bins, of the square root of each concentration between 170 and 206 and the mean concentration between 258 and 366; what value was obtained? 9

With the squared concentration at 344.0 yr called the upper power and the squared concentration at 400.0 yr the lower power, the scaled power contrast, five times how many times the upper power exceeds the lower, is 4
